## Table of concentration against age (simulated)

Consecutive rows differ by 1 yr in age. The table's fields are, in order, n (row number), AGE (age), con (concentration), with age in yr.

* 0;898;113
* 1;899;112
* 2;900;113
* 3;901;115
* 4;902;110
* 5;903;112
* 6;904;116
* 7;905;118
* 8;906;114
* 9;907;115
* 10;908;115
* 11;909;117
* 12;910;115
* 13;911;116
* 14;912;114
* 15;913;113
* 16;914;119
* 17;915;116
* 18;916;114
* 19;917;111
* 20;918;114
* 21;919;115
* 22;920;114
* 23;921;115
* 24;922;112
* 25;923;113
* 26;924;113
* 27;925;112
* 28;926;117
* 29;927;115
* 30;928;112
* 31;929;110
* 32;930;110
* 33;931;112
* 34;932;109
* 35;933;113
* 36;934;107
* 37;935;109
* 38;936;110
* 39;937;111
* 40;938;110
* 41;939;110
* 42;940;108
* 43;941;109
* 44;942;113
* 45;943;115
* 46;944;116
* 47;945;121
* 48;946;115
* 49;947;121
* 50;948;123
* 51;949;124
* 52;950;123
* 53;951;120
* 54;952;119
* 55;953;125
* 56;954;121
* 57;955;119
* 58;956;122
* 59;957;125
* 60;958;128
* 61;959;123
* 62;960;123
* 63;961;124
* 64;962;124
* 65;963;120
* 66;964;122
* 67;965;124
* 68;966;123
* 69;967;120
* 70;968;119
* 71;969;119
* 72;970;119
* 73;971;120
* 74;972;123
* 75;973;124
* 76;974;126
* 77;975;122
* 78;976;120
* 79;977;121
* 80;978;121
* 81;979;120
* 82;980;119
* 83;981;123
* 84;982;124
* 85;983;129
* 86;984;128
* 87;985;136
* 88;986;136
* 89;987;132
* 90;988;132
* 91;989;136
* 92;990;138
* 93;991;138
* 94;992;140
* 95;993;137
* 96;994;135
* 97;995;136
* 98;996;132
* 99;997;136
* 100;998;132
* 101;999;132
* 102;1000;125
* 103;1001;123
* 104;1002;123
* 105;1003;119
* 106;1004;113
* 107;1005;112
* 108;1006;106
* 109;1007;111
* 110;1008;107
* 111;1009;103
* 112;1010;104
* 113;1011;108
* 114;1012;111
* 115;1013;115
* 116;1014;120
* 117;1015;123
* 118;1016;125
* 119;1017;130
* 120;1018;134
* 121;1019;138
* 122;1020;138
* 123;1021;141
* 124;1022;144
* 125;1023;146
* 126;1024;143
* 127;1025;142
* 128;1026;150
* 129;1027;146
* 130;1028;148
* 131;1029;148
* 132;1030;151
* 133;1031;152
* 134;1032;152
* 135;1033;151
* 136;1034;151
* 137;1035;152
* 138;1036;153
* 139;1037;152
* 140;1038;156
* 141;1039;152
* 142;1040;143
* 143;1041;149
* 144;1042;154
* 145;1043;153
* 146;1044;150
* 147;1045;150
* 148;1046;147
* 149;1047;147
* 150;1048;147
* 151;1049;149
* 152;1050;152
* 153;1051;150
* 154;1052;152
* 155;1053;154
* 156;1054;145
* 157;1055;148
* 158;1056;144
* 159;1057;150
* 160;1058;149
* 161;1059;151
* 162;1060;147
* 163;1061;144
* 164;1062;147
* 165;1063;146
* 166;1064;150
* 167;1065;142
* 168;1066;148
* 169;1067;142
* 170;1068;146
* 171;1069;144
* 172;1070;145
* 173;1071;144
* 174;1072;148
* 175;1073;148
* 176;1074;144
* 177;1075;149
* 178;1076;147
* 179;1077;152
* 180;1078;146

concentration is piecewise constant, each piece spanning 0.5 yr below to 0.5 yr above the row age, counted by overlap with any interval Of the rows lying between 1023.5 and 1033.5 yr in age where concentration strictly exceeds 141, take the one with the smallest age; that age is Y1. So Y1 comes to 1024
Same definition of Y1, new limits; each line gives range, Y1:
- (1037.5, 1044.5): 1038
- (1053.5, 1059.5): 1054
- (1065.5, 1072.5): 1066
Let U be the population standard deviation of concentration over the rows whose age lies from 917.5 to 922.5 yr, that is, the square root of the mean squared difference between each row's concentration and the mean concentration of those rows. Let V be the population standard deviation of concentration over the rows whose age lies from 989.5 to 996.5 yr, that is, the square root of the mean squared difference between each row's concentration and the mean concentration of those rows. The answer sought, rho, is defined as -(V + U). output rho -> -3.5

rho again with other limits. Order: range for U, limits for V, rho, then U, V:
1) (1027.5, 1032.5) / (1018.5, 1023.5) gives -5.0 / 1.8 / 3.2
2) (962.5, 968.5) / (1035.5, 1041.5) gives -5.9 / 1.8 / 4.1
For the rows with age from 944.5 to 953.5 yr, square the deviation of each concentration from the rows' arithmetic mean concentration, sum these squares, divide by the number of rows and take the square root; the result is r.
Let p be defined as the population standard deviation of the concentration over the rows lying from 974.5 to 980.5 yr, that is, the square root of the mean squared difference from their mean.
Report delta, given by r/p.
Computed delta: 3.0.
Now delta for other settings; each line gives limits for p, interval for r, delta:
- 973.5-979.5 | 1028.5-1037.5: 0.6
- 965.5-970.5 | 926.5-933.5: 1.2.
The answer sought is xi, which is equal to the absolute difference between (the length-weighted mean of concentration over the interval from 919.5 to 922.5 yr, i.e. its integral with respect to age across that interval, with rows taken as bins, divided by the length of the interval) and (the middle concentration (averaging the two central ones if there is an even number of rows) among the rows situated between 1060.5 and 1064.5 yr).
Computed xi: 33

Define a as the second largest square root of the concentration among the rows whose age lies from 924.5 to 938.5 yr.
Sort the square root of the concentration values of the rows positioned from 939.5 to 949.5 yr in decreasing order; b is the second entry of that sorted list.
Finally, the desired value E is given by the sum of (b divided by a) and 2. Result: 3.03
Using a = 10.7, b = 11.1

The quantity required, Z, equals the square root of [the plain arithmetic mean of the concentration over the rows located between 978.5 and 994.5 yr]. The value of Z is 11.5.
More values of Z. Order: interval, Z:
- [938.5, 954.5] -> 10.8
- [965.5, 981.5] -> 11.0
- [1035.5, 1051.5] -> 12.3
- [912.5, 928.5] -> 10.7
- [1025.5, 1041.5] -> 12.3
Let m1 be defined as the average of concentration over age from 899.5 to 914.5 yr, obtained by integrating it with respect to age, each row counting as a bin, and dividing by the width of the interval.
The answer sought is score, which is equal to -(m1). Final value -115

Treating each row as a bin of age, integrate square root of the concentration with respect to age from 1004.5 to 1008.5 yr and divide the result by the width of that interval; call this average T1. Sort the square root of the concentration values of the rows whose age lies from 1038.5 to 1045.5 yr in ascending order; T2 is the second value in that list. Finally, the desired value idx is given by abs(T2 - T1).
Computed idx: 1.8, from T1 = 10.4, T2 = 12.2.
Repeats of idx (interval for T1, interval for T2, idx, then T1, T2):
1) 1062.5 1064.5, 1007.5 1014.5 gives 2.0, 12.2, 10.2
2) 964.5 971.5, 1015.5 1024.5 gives 0.4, 11.0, 11.4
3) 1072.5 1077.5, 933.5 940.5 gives 1.8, 12.2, 10.4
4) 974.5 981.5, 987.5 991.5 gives 0.7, 11.0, 11.7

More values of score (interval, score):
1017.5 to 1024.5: -141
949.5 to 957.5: -122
